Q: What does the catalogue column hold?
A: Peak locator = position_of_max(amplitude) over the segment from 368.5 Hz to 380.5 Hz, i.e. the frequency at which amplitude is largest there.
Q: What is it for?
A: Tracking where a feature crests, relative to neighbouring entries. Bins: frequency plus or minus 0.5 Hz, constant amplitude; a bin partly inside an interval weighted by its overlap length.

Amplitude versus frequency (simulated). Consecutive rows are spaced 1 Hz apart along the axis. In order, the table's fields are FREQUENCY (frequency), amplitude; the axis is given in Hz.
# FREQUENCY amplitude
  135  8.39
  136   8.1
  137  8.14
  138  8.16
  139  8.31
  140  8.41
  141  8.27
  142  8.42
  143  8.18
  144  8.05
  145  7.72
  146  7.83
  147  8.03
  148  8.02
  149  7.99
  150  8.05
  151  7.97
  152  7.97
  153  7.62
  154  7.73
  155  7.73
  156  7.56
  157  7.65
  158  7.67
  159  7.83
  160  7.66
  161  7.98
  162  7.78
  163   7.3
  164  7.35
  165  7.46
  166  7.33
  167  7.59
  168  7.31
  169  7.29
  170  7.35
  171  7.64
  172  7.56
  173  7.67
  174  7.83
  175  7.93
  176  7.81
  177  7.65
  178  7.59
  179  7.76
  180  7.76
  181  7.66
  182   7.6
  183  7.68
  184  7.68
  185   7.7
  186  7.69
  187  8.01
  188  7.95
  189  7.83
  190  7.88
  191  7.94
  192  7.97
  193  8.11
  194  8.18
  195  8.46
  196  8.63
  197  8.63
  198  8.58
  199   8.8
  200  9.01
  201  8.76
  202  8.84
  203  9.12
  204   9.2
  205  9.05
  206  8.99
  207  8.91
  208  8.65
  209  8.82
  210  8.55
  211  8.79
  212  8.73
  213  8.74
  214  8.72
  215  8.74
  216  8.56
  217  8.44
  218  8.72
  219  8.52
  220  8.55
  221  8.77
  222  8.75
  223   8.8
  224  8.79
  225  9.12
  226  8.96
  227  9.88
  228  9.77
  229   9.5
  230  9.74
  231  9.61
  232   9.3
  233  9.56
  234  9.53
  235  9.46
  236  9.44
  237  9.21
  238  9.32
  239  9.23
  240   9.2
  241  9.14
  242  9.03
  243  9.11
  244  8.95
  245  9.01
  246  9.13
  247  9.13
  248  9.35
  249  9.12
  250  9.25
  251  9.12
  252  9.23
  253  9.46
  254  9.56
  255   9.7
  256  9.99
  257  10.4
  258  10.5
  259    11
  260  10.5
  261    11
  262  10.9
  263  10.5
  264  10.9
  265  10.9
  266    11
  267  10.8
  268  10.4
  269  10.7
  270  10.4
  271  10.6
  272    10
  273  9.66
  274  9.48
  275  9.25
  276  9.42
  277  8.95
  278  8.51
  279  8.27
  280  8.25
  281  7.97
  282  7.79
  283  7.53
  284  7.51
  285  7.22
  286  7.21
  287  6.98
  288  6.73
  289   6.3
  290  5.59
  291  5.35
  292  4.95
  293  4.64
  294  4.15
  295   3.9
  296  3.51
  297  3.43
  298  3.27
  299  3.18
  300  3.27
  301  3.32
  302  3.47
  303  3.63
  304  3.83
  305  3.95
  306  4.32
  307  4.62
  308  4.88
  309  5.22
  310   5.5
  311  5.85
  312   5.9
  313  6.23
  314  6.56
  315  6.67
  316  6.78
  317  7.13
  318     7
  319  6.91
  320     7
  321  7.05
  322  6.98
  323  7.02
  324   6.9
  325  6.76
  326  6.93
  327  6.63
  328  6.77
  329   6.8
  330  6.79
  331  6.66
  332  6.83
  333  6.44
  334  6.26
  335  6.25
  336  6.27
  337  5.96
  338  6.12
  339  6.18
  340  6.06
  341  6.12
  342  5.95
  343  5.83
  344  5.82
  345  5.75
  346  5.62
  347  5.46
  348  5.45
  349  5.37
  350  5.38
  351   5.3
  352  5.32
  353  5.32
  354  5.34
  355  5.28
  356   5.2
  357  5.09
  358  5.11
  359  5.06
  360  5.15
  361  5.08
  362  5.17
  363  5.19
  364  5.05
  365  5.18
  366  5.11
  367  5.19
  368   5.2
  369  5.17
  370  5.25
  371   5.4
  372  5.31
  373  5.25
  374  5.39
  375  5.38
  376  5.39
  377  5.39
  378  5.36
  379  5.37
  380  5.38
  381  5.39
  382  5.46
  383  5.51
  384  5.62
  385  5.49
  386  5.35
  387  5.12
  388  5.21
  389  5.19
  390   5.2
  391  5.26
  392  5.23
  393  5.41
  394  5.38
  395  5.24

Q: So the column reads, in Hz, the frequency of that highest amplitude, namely 371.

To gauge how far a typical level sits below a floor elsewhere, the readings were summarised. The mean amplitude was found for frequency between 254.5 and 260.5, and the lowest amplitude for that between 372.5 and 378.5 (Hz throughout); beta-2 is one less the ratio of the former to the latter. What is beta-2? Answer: -1.0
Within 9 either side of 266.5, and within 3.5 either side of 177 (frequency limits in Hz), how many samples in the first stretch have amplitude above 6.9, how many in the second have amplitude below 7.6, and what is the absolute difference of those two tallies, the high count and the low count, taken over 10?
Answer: 1.70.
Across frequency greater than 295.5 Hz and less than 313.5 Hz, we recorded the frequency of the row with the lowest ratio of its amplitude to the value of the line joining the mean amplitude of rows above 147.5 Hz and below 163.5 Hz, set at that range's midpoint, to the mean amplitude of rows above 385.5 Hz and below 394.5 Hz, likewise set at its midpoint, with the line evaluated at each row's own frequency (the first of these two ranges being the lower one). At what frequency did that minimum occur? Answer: 299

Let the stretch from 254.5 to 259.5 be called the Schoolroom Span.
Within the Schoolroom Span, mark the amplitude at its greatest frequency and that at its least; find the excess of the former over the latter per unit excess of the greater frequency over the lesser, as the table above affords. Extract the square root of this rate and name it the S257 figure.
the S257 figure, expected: 0.6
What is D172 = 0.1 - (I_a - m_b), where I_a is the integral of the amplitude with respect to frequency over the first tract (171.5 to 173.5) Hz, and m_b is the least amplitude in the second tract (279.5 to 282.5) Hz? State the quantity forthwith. -7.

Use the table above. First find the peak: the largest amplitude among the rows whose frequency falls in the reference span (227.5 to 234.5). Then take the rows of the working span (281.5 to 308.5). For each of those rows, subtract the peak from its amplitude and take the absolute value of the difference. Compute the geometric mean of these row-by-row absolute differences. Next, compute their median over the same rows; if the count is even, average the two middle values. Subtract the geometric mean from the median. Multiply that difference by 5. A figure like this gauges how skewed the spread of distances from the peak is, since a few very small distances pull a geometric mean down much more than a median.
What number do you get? 3.36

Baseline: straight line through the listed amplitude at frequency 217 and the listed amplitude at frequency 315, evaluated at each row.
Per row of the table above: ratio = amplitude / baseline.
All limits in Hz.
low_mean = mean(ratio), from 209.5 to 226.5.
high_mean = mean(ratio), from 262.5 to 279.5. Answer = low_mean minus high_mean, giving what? -0.3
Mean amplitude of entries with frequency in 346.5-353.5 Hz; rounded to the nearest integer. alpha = 5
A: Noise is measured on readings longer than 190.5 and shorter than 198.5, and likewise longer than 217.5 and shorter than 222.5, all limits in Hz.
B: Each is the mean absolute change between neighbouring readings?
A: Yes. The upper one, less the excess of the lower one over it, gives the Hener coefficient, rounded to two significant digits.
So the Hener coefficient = 0.13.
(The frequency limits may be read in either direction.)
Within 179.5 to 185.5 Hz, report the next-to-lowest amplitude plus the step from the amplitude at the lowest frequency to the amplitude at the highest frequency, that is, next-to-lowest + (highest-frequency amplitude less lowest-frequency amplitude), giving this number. 7.6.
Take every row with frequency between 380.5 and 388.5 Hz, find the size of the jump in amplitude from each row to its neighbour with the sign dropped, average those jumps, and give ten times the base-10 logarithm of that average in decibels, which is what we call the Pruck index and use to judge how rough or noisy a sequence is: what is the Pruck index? -9.3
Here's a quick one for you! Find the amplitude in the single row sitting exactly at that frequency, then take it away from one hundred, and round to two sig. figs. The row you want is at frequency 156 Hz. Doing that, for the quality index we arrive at 92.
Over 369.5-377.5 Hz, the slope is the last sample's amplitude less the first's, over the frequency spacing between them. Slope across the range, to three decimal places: 0.020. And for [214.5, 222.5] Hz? 0.001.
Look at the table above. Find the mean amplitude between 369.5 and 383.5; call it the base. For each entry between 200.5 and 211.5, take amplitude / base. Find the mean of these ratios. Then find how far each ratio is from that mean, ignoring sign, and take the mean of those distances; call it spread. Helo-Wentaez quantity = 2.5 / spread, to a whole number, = 85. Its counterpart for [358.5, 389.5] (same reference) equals 107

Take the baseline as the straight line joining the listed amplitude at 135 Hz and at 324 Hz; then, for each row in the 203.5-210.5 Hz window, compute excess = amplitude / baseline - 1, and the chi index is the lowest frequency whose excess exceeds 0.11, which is 204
